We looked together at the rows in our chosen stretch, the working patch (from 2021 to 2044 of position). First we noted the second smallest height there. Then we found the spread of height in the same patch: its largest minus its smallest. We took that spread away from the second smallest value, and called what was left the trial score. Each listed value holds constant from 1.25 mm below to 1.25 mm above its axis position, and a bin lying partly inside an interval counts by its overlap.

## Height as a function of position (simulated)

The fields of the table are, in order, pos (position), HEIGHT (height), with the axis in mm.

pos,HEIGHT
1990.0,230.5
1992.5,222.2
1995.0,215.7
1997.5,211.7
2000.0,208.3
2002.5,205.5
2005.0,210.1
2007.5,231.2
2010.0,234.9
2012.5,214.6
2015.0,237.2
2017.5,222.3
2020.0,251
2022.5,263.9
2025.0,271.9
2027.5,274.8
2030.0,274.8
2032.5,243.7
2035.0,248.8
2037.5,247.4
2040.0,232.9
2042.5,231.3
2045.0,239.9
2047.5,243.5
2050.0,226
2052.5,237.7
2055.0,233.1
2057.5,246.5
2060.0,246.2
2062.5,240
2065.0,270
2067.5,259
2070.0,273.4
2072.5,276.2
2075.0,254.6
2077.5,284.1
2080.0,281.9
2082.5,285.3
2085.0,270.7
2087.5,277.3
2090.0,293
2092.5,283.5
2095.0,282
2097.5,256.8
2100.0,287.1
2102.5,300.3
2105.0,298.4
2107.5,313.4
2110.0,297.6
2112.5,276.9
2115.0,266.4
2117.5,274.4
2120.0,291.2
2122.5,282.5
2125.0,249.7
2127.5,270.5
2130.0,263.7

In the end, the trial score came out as 189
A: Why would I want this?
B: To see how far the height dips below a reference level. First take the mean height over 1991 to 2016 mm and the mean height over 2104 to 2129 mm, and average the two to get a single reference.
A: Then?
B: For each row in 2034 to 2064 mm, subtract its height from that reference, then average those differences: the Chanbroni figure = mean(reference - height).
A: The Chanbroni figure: 11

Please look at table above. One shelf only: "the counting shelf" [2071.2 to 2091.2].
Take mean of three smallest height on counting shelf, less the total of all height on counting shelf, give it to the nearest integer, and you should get -1956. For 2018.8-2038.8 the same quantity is -1830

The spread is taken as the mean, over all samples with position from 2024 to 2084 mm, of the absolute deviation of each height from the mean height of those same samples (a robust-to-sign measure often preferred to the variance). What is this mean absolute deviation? 17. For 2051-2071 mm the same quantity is 13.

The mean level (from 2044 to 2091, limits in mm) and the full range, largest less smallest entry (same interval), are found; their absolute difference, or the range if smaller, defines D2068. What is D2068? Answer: 67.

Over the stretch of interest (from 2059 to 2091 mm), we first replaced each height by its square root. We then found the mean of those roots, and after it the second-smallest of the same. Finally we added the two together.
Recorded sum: 32.1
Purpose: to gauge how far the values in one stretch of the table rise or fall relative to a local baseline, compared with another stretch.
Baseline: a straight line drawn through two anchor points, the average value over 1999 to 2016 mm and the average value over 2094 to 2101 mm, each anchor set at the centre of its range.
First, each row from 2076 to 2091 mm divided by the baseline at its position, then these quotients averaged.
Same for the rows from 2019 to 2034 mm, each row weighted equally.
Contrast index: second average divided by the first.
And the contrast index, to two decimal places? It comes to 1.08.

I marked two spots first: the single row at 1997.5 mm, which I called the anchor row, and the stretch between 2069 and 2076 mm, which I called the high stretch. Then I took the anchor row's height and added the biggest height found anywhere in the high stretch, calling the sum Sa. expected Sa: 488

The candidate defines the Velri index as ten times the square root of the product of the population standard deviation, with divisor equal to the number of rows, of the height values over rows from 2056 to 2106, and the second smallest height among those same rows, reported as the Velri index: 650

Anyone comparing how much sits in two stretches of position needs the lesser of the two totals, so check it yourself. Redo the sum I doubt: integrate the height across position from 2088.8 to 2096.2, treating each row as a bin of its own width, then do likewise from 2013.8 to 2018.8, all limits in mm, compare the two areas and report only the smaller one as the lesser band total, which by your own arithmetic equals 1149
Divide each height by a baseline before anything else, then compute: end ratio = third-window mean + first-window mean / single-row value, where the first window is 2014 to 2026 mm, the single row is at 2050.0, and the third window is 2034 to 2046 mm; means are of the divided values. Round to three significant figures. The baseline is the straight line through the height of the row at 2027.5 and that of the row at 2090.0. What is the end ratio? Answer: 2.00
